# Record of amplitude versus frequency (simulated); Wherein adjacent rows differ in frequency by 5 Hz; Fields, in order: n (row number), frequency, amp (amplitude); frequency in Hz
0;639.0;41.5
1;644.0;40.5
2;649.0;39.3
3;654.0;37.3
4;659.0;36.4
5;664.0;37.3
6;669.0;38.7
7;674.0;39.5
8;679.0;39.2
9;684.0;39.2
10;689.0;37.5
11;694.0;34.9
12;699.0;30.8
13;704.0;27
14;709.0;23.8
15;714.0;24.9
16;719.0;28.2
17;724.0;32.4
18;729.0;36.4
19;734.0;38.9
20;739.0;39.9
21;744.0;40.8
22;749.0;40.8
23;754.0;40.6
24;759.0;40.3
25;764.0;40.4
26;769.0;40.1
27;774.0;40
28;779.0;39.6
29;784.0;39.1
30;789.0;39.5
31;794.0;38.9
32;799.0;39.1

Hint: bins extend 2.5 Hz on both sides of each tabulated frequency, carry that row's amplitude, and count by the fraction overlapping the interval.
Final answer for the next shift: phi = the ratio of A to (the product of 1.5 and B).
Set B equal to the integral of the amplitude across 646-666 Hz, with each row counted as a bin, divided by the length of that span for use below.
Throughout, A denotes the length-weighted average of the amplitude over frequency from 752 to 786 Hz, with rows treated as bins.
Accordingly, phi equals 0.71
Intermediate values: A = 40.0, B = 37.7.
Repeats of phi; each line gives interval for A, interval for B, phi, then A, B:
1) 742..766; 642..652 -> 0.68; 40.6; 39.7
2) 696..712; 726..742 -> 0.48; 27.4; 38.3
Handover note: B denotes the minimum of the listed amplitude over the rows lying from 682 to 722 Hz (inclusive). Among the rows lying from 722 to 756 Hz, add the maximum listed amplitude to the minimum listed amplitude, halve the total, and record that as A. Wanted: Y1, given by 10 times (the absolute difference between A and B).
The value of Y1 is 128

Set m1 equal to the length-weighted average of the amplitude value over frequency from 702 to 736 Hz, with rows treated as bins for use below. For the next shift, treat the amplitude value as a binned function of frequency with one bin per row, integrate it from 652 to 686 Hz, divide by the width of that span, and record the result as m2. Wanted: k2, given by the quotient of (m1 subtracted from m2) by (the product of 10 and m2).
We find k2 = 0.02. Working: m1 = 30.1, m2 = 38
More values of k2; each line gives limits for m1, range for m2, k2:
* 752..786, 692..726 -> -0.04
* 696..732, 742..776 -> 0.03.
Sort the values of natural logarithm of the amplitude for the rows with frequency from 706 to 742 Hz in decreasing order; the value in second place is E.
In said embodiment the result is 3.66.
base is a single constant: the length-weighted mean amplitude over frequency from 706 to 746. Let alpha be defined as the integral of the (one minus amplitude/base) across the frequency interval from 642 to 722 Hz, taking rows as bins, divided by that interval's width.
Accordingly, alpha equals -0.05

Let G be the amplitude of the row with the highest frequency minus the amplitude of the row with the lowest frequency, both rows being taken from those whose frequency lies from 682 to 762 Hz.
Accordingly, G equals 1.1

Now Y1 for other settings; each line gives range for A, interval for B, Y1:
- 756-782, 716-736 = 118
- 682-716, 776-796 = 74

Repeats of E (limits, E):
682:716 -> 3.62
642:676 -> 3.68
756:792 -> 3.70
